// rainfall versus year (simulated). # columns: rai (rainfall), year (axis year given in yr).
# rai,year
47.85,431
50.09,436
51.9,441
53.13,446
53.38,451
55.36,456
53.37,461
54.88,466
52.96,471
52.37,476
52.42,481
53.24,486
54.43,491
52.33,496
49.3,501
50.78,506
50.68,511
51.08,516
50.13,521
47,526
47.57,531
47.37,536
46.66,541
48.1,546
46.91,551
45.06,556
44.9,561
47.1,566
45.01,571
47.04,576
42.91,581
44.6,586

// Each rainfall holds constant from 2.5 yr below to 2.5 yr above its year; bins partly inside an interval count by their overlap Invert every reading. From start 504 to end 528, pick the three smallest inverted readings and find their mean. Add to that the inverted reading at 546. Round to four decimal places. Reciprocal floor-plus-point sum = 0.0405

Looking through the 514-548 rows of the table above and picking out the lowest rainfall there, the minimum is 46.66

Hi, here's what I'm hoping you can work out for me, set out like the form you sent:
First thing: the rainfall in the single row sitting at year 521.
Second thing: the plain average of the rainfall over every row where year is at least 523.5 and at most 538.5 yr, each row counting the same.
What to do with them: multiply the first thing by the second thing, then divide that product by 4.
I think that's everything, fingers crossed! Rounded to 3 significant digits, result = 593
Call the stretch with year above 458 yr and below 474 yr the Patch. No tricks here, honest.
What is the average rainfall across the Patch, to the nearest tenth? 53.7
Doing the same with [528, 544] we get 47.2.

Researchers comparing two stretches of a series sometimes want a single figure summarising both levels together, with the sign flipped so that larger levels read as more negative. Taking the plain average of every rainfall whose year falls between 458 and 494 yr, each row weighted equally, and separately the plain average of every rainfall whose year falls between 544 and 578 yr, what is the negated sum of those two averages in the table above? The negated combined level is -100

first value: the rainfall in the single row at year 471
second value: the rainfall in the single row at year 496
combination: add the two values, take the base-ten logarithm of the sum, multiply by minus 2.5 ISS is -5.06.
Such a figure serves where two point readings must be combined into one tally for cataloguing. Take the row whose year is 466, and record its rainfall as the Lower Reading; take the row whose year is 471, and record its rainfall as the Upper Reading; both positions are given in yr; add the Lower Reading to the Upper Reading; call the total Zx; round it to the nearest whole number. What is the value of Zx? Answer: 108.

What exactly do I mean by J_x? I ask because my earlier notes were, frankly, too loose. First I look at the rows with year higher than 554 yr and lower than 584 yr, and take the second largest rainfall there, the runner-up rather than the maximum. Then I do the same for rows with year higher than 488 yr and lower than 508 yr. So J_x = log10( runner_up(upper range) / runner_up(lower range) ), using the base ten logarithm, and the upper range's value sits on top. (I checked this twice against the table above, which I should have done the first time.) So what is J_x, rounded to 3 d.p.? -0.046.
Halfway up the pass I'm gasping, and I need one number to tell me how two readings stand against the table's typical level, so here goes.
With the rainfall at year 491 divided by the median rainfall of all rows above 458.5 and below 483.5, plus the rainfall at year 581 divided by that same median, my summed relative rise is 1.84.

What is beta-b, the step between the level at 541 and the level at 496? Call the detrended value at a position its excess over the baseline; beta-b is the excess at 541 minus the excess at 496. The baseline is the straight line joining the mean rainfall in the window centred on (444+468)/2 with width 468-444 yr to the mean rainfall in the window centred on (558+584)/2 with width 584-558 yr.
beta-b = -2.3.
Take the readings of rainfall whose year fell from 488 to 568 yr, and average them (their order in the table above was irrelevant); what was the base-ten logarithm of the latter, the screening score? 1.688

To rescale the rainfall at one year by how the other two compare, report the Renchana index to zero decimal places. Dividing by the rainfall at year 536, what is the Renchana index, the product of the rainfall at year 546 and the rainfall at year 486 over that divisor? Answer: 54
